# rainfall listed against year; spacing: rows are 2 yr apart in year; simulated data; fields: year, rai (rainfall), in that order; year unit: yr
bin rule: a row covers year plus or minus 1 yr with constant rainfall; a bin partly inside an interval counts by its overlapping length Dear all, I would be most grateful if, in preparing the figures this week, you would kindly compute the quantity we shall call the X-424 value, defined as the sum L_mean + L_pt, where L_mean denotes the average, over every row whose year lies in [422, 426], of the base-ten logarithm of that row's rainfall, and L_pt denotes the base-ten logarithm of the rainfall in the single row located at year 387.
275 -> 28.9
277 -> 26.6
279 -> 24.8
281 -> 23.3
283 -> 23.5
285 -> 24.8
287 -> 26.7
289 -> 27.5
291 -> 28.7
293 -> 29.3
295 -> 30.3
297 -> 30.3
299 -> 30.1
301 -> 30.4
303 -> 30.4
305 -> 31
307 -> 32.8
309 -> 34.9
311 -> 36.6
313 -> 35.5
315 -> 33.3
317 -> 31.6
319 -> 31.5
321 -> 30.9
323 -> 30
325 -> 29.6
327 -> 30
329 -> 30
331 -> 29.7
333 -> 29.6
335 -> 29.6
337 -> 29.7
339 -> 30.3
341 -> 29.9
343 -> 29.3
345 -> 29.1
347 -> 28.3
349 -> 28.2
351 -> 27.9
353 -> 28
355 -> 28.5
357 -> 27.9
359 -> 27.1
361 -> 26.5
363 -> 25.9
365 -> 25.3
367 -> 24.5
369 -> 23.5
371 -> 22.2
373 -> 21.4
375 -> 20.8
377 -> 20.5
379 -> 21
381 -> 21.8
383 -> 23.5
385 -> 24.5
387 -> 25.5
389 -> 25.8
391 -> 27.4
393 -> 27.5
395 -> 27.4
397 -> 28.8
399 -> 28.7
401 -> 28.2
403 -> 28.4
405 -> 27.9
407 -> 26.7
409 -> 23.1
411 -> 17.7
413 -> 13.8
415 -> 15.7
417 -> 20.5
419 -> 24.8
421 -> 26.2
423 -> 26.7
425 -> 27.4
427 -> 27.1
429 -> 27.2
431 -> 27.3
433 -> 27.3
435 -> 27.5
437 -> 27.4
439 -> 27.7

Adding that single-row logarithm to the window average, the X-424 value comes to 2.84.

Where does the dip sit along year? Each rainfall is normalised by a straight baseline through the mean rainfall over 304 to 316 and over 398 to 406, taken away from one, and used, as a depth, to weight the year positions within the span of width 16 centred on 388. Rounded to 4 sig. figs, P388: 385.4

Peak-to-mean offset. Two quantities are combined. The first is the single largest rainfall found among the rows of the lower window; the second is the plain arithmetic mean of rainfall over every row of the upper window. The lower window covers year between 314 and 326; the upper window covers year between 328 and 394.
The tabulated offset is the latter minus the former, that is -6.9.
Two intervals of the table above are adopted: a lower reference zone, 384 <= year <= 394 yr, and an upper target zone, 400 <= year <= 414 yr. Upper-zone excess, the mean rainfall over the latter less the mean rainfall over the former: -2.5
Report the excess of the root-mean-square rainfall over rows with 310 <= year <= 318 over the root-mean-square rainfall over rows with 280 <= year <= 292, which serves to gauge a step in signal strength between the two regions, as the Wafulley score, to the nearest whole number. 8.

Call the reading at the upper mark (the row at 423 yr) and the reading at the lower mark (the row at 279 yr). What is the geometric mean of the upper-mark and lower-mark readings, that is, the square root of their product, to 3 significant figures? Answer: 25.7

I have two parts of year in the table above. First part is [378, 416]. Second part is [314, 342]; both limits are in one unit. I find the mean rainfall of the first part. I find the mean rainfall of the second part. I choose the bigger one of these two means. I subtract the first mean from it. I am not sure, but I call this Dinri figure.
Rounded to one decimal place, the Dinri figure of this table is 6.0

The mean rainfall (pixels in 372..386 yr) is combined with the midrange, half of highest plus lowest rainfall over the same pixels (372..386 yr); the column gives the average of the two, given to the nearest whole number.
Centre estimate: 22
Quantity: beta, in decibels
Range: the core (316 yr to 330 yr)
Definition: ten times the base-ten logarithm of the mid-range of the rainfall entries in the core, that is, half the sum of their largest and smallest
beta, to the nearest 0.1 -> 14.9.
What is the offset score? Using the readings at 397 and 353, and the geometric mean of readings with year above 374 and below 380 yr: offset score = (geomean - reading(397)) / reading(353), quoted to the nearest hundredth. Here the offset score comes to -0.29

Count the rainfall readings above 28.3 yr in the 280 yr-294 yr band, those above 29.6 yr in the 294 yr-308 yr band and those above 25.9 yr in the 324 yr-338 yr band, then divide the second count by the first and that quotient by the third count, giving 0.50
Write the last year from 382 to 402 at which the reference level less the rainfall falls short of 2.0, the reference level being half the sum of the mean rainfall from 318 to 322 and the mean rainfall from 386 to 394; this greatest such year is 401 yr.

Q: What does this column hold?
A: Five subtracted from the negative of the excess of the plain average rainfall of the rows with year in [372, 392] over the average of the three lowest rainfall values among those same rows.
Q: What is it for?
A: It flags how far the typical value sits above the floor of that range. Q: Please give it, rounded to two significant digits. -7.5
